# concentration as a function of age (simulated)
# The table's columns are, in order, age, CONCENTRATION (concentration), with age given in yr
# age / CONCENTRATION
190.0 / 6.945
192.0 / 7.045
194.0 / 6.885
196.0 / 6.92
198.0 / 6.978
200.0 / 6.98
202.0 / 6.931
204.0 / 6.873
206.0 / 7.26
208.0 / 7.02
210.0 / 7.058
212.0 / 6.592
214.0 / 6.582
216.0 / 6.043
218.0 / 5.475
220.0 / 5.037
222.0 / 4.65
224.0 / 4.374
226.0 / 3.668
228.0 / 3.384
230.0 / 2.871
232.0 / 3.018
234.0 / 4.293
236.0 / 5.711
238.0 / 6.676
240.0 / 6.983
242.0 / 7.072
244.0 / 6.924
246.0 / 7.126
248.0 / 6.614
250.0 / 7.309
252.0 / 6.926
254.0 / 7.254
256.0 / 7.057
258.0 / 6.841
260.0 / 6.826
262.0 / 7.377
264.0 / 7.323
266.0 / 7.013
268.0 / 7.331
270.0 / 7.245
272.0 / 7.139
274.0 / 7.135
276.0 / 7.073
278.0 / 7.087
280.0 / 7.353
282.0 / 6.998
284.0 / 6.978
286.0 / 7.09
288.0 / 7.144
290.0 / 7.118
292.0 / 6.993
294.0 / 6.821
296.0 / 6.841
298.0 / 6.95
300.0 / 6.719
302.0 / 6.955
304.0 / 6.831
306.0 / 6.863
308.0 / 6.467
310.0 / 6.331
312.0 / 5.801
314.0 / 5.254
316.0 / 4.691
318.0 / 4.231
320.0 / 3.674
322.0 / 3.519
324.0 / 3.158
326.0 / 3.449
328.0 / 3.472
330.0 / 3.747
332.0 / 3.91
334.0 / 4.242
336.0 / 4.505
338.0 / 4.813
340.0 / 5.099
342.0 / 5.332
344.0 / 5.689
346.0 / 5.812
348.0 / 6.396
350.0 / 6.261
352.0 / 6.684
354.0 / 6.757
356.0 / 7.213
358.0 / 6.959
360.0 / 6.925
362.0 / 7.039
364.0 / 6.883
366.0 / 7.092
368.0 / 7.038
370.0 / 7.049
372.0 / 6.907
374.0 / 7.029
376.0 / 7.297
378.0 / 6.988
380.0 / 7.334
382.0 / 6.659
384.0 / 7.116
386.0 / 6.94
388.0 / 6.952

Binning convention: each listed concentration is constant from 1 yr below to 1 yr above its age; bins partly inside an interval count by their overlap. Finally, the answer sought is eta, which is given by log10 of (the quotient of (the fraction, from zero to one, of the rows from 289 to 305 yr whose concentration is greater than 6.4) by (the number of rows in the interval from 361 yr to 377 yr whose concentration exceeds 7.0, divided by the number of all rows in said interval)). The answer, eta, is 0.12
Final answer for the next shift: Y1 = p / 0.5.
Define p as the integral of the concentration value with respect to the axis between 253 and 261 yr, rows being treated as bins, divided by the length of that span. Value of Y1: 14.0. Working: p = 6.99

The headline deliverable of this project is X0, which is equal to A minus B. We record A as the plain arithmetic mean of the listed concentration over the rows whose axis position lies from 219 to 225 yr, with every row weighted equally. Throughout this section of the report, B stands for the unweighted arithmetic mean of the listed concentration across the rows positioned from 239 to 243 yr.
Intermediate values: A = 4.7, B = 7.0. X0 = -2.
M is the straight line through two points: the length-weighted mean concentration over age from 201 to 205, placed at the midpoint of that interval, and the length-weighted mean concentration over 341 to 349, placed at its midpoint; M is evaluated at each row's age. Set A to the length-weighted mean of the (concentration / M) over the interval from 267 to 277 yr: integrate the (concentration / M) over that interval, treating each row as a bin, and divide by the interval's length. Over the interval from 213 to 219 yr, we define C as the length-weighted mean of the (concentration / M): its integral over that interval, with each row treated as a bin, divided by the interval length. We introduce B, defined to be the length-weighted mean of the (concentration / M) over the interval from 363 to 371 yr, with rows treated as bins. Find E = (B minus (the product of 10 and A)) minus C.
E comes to -10.9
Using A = 1.13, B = 1.24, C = 0.89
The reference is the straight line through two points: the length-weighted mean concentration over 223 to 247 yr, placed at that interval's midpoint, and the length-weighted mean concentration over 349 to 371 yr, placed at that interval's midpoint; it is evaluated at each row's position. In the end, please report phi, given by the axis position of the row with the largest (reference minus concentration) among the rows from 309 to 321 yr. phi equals 320.0 yr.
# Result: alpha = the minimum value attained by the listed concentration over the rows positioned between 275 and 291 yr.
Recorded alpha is 6.978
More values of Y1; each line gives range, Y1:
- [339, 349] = 11.3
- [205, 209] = 14.3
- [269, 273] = 14.4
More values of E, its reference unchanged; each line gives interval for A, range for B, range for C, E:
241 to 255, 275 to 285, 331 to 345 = -10.4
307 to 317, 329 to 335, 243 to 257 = -9.8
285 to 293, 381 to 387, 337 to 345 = -11.0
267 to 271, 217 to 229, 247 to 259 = -11.8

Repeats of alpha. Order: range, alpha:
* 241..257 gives 6.614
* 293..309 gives 6.467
